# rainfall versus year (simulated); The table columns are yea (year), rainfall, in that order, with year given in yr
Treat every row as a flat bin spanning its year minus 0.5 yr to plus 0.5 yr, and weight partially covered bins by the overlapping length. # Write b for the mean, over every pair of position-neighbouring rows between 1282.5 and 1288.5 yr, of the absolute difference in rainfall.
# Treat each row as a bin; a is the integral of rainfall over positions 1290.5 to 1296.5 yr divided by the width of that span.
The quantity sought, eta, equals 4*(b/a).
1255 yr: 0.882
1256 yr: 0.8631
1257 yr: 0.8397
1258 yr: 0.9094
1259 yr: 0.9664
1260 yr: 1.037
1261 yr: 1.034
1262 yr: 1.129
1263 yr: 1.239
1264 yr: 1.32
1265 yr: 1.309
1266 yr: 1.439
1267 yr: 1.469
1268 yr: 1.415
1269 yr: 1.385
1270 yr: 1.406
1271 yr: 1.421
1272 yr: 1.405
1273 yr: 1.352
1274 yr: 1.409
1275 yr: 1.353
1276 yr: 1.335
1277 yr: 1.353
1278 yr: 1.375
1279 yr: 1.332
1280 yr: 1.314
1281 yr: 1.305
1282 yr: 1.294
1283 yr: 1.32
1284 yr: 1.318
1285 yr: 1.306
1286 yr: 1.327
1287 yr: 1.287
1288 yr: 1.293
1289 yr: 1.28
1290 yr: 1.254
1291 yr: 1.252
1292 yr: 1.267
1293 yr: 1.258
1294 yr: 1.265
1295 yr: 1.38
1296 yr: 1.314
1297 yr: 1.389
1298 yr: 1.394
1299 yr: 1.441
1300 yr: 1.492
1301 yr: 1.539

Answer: 0.05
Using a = 1.29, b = 0.016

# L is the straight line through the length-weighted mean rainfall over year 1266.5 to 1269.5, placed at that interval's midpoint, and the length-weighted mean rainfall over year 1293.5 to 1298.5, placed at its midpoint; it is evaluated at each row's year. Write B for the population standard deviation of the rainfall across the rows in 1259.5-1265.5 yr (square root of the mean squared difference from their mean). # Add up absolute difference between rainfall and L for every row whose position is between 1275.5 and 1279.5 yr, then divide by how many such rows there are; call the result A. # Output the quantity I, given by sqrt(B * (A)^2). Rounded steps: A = 0.05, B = 0.12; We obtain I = 0.017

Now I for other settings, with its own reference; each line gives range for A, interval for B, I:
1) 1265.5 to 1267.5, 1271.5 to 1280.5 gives 0.005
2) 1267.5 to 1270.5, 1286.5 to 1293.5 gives 0.002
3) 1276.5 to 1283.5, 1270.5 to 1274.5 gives 0.010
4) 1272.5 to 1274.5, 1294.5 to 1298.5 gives 0.005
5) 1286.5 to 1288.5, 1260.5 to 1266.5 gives 0.030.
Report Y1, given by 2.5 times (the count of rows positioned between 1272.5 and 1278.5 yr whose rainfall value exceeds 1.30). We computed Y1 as 15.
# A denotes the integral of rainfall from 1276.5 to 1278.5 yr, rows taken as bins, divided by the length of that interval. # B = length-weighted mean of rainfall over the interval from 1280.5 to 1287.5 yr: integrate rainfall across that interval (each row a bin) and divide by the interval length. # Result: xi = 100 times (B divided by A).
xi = 96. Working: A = 1.36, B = 1.31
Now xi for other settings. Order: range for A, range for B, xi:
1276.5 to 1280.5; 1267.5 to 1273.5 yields 104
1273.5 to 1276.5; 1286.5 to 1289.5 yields 94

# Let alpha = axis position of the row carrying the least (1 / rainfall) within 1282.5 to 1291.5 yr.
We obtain 1286 yr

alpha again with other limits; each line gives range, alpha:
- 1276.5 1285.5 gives 1278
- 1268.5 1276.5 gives 1271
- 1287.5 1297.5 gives 1297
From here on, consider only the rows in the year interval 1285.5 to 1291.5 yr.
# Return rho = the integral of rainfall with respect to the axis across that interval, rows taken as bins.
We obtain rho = 7.7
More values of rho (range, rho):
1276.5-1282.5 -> 8.0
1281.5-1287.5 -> 7.9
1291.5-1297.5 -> 7.9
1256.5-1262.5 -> 5.9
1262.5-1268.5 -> 8.2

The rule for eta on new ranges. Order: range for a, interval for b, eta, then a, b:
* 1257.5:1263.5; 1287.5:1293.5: 0.05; 1.05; 0.013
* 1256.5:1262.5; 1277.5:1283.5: 0.09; 0.99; 0.021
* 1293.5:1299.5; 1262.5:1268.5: 0.18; 1.36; 0.061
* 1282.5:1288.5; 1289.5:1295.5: 0.09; 1.31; 0.030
